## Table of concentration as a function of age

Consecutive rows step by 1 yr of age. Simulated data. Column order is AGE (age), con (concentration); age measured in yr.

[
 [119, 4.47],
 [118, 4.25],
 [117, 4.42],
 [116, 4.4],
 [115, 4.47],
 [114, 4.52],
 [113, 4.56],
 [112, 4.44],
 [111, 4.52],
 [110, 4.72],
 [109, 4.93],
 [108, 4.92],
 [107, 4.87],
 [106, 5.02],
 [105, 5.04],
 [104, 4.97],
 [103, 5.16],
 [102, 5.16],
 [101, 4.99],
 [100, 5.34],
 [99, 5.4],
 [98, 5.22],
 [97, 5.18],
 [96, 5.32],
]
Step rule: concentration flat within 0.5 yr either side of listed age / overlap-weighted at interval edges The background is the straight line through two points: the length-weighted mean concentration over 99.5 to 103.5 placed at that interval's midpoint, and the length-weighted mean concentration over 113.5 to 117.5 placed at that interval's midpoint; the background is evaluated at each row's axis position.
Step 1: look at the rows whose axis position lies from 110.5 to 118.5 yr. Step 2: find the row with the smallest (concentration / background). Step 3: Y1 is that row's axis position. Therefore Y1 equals 112 yr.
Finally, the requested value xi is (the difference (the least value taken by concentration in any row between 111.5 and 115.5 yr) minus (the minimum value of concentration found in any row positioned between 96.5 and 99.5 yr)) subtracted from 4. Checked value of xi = 4.7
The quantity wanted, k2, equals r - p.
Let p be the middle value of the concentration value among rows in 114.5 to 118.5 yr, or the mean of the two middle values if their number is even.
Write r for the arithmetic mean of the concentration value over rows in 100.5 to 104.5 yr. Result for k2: 0.7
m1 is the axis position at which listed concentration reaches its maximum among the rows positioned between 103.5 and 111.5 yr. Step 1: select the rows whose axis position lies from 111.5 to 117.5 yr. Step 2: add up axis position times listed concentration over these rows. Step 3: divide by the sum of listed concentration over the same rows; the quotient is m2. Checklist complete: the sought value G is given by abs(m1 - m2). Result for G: 9.5 yr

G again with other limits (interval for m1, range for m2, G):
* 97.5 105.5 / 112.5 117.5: 16.0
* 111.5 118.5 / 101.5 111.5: 6.6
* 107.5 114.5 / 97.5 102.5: 9.0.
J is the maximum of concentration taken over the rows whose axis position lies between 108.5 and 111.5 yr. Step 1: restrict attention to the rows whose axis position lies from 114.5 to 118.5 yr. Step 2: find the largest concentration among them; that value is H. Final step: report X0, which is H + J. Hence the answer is 9.4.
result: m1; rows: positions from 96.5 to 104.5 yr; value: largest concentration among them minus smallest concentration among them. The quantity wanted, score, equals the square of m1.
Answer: 0.18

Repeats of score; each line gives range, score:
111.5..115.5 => 0.01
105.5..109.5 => 0.02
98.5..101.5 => 0.17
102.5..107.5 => 0.08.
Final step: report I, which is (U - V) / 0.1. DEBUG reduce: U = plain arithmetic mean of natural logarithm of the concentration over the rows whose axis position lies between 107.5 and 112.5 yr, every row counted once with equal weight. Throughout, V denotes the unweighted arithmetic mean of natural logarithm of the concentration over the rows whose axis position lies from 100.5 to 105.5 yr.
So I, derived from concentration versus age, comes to -0.7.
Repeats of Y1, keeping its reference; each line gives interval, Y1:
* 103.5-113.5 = 112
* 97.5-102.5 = 101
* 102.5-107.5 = 104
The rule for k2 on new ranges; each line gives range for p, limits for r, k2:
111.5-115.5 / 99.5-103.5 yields 0.7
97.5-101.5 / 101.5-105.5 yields -0.2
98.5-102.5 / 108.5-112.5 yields -0.6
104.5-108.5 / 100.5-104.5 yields 0.1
